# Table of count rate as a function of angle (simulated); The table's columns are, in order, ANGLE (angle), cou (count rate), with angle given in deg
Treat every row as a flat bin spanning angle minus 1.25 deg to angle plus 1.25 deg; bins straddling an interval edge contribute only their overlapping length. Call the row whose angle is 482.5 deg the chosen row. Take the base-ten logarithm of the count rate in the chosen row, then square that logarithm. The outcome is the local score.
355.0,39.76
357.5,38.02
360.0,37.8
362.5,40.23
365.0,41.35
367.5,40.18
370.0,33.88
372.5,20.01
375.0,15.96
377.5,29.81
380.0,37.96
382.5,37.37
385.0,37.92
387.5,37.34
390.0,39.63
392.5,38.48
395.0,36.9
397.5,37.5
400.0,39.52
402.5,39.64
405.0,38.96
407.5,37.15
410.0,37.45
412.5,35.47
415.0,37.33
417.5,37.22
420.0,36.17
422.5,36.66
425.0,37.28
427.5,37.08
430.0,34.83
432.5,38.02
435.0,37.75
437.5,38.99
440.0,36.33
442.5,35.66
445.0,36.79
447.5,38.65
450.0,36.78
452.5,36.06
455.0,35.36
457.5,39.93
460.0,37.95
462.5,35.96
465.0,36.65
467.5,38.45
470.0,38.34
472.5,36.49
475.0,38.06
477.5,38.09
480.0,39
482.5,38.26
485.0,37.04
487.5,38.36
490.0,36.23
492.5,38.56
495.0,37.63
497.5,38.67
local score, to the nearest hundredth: 2.51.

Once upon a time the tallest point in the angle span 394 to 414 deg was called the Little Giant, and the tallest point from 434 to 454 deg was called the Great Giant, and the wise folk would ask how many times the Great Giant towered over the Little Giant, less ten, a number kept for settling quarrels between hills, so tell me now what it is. -9.02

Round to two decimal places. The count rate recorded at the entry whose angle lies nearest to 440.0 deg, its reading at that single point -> 36.33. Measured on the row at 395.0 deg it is 36.90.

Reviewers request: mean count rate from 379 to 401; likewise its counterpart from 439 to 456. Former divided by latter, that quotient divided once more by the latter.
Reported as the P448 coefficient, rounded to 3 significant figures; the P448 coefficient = 0.0285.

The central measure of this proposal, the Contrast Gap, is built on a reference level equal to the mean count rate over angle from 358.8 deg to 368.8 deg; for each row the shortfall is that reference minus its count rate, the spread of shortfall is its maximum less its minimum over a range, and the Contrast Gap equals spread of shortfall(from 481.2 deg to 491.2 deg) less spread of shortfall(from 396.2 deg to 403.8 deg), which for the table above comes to 0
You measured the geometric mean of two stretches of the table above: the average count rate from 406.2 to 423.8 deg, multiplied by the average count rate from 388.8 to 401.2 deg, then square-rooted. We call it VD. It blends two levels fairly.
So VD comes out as 37.6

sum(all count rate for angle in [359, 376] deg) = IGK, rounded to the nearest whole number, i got 229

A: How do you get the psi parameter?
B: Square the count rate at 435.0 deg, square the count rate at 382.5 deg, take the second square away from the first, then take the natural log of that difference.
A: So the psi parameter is 3.4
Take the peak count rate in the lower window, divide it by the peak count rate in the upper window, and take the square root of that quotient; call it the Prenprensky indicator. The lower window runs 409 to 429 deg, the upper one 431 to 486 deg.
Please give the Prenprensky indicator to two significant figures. 0.97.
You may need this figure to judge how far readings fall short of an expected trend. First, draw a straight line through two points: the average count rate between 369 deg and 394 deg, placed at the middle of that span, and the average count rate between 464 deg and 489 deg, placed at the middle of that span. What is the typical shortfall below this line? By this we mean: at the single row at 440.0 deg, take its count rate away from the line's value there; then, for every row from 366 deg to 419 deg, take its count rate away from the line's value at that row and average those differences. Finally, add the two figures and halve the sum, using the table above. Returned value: -1.2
